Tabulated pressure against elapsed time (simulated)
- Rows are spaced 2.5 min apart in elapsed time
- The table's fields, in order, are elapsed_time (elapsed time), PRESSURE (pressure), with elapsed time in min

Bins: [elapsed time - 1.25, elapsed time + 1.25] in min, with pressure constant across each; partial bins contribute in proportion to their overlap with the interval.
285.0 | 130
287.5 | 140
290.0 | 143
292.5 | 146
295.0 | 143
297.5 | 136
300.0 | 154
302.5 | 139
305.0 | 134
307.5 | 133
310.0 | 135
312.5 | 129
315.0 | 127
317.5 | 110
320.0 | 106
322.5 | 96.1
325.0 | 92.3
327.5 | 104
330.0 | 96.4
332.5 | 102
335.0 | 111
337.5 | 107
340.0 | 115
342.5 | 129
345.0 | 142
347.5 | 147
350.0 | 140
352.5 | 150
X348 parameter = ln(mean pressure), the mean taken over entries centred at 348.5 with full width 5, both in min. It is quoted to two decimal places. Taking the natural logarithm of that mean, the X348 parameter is 4.97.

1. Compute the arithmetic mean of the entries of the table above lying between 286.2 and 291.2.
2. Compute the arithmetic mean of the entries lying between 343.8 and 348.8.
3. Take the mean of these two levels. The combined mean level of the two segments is 143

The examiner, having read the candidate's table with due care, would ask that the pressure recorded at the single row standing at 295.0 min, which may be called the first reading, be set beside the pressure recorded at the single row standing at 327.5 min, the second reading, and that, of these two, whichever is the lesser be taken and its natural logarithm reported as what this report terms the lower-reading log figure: 4.64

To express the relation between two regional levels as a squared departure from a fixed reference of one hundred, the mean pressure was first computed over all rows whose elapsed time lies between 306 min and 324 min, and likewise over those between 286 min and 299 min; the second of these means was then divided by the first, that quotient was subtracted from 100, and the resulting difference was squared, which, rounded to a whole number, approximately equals 9764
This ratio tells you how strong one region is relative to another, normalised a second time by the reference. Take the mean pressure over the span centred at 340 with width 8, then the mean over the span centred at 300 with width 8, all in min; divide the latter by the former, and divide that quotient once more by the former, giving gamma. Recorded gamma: 0.010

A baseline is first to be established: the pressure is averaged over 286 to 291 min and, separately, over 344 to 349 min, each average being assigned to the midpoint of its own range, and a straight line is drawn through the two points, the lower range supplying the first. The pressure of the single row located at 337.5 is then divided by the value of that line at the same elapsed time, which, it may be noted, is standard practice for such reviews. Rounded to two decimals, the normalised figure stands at 0.74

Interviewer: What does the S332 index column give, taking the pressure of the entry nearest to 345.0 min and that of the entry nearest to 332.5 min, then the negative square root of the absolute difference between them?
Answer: -6.3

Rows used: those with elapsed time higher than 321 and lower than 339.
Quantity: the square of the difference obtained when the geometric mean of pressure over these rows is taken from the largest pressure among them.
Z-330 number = 99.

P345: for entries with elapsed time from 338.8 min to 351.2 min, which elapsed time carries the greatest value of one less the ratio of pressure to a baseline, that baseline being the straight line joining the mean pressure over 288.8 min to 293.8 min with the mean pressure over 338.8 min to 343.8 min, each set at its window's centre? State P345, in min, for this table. 340.0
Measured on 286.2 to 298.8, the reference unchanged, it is 287.5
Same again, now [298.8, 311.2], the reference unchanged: 305.0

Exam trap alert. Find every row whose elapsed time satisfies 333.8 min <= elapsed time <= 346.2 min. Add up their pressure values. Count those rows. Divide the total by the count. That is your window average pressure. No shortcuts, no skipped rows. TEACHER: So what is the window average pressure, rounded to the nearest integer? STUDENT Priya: 121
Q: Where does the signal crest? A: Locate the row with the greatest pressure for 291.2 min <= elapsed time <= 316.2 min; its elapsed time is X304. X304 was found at 300.0 min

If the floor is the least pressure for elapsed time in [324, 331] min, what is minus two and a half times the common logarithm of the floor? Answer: -4.91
